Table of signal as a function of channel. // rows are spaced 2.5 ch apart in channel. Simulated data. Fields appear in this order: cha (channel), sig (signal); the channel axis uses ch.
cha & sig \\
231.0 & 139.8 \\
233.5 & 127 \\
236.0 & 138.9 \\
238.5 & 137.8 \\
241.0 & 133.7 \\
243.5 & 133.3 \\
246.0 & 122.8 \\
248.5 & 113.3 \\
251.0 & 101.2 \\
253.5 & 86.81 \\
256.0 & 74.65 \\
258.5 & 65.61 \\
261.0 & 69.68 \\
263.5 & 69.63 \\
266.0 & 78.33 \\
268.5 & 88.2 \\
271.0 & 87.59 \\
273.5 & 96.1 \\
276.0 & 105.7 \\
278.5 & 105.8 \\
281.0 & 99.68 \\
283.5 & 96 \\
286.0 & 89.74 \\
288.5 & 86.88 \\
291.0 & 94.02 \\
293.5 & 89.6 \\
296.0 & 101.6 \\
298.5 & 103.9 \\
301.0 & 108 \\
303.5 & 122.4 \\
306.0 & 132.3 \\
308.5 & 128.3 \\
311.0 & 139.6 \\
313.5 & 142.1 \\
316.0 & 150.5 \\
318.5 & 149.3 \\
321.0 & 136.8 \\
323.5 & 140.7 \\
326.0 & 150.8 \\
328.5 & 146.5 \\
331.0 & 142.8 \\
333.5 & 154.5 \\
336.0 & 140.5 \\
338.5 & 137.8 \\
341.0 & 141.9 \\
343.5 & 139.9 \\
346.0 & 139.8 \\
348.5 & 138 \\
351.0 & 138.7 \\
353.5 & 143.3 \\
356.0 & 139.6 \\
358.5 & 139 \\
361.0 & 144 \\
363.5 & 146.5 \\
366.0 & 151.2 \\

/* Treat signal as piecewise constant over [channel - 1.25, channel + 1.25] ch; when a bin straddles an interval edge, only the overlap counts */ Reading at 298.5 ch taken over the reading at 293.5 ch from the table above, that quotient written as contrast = 1.2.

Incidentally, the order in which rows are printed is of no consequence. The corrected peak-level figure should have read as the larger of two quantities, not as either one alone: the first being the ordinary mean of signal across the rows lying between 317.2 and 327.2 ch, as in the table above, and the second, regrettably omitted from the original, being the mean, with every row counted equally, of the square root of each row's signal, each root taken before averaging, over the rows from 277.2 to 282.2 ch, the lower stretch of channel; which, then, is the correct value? 144.4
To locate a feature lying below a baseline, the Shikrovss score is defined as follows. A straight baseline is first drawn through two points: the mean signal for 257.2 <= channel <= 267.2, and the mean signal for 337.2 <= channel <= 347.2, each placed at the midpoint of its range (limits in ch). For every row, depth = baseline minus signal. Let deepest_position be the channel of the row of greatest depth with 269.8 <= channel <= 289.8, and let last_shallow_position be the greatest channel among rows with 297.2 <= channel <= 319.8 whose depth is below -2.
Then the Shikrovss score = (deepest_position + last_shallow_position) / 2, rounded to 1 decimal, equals 303.5 ch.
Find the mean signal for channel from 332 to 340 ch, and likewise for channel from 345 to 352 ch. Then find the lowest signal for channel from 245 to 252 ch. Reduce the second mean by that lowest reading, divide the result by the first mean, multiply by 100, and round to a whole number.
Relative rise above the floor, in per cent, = 26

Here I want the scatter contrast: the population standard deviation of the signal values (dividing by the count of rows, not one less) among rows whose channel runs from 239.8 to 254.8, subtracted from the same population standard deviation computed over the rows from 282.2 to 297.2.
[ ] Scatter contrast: -12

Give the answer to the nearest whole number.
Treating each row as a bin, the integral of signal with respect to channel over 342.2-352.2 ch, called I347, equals 1391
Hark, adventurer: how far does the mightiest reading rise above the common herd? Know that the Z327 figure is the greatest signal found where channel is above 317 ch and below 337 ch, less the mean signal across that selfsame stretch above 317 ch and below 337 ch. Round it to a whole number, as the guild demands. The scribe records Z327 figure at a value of 9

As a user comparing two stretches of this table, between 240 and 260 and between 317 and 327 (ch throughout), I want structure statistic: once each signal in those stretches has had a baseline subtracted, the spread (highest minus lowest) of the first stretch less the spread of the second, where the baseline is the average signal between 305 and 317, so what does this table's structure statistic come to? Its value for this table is 54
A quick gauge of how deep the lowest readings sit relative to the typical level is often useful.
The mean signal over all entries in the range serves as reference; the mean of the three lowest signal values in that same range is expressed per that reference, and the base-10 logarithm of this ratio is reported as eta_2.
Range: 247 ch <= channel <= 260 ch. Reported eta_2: -0.07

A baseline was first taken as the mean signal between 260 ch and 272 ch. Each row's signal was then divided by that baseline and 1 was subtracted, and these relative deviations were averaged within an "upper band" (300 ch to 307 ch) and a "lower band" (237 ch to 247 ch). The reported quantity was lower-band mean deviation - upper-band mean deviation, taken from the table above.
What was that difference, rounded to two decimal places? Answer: 0.14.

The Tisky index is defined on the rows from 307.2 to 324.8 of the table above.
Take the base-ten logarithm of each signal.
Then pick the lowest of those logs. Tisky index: 2.11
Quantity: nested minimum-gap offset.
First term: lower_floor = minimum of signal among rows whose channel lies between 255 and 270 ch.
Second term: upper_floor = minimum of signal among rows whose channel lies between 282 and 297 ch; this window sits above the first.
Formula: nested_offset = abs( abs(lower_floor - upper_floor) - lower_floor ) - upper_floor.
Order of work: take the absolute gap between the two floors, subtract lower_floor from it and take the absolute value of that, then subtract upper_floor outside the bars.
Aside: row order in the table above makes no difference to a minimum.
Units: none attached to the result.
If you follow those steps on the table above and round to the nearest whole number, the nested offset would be -43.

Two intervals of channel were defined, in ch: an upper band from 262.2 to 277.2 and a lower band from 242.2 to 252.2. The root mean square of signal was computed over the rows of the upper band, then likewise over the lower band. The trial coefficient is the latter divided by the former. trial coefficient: 1.34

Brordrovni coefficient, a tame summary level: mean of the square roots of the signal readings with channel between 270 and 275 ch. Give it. 9.6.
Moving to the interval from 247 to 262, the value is 9.2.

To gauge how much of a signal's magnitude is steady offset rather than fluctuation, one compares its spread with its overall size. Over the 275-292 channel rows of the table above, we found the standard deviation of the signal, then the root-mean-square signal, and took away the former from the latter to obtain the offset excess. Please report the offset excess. 90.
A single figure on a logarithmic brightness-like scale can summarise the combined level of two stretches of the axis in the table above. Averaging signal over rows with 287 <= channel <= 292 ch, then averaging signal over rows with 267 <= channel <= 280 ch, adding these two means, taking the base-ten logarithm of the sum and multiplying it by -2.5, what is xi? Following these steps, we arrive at -5.68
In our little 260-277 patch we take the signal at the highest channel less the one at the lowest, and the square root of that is 6.00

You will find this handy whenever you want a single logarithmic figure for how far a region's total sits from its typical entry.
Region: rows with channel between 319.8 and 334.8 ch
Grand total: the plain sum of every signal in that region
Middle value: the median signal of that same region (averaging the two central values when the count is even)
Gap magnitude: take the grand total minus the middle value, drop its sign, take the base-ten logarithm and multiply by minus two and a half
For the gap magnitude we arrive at -7.2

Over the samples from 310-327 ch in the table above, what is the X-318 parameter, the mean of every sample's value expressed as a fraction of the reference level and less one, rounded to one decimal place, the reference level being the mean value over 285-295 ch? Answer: 0.6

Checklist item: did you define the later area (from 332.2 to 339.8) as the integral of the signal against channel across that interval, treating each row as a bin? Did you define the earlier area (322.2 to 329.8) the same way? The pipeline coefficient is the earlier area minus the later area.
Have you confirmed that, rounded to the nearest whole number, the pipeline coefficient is 13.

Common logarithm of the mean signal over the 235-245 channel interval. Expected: 2.13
